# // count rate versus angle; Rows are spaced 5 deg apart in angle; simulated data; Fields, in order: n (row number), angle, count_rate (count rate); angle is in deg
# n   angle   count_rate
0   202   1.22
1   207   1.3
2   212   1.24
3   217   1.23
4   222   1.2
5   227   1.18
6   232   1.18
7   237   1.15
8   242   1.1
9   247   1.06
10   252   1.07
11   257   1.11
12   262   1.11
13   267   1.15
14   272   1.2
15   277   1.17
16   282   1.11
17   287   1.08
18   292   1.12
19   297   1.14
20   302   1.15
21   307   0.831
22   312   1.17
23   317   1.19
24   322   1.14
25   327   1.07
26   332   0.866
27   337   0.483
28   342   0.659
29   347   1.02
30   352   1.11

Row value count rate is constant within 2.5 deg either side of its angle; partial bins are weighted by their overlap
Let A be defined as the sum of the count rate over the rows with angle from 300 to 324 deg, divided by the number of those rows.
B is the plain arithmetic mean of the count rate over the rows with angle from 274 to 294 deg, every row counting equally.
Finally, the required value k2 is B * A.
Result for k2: 1.23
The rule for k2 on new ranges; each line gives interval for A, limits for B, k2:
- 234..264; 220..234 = 1.31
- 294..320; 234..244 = 1.23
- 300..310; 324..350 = 0.81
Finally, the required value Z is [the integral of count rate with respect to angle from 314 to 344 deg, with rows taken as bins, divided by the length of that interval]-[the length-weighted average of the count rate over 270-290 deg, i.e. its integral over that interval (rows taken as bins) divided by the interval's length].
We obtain -0.23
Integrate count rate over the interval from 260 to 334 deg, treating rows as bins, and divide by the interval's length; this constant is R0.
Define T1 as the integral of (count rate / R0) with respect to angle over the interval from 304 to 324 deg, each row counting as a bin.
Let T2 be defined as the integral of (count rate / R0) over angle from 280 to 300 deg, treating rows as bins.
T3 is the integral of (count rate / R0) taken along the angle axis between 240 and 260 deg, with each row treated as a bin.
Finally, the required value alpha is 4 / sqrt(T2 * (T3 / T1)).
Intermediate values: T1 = 19.7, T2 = 20.2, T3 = 19.7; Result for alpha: 0.89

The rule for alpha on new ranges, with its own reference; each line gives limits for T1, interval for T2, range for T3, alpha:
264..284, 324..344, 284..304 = 1.08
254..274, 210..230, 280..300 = 0.86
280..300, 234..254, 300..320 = 0.91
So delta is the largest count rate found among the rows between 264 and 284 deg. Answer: 1.2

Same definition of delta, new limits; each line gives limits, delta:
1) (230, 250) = 1.18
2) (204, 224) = 1.3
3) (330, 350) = 1.02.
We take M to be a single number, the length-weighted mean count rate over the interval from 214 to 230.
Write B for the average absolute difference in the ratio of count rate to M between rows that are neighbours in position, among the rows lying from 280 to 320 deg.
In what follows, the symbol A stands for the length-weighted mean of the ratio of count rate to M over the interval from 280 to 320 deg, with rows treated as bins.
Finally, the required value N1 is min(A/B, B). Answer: 0.09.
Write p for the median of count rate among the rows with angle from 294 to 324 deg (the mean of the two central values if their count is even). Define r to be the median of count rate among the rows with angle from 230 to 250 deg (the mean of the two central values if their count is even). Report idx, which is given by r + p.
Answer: 2.27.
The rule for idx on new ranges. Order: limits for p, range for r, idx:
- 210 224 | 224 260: 2.34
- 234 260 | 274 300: 2.22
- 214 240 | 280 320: 2.31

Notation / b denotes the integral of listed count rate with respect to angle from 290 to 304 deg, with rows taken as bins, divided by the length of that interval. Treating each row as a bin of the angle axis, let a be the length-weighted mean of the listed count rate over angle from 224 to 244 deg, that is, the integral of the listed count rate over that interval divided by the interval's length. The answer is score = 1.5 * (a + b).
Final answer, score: 3.4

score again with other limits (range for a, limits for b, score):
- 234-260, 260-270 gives 3.4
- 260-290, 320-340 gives 3.0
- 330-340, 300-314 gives 2.6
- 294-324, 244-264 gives 3.3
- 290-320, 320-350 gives 3.0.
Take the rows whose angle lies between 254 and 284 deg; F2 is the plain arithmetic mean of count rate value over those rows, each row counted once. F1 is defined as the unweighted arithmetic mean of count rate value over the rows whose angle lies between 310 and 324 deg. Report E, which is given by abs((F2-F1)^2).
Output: 0.001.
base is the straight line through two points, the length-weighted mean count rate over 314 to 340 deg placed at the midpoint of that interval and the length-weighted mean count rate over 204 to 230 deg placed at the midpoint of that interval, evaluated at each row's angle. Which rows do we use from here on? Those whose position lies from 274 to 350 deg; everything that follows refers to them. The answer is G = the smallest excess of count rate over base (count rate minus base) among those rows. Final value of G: -0.44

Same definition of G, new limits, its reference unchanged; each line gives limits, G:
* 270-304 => 0.03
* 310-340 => -0.44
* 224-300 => -0.09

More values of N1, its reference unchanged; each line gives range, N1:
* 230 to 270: 0.02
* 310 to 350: 0.15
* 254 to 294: 0.03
